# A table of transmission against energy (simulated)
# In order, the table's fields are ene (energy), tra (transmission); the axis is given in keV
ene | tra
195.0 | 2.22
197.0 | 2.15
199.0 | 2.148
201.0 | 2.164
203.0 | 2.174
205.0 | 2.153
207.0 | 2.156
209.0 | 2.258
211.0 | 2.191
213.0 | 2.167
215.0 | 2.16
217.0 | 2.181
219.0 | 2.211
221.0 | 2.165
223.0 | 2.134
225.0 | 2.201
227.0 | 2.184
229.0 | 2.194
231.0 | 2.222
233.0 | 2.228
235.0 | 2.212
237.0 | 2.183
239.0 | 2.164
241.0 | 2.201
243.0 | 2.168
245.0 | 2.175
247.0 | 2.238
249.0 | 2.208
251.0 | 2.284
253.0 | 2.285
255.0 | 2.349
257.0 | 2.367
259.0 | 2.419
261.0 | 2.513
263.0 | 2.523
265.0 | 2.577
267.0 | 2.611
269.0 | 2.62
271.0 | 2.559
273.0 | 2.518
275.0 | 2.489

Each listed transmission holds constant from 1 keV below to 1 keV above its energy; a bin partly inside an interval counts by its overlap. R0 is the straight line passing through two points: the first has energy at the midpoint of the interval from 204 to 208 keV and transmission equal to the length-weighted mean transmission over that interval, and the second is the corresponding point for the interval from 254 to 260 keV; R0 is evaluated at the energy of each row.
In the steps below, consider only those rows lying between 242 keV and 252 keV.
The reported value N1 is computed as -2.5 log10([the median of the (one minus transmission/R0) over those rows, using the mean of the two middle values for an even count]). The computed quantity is 3.1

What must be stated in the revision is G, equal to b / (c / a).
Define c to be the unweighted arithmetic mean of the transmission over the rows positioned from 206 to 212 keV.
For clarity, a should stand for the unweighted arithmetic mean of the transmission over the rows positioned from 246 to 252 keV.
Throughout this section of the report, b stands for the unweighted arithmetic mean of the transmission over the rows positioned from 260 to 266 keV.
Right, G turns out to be 2.6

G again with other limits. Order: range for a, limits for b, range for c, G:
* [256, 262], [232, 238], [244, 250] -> 2.4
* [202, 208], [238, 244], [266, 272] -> 1.8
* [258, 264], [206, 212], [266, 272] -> 2.1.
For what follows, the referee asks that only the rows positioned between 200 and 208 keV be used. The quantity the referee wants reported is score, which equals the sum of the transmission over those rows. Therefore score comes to 8.6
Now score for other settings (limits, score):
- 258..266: 10.0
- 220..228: 8.7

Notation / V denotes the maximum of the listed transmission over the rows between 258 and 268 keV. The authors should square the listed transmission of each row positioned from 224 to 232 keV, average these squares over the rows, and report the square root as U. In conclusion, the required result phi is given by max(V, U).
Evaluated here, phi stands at 2.6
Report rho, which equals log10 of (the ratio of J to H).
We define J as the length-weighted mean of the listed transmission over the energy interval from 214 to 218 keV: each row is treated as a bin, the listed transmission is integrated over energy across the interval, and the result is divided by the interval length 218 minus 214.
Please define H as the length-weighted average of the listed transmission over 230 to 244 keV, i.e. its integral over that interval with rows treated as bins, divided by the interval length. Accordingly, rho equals -0.005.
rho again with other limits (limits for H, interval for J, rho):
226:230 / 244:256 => 0.013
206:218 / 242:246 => -0.003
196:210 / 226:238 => 0.006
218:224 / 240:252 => 0.008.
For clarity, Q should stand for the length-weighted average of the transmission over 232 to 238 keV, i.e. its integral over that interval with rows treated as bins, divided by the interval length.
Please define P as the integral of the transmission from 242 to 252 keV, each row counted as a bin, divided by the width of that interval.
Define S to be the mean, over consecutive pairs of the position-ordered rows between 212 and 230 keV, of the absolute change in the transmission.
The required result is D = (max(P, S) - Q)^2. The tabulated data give 0.000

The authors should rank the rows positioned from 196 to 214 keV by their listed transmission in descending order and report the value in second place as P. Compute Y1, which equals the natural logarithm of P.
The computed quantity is 0.78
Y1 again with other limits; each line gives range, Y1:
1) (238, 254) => 0.83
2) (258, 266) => 0.93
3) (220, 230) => 0.79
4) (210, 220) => 0.78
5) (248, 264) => 0.92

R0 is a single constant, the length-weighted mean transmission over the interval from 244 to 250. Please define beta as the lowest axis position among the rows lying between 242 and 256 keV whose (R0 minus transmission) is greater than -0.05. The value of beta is 243.0 keV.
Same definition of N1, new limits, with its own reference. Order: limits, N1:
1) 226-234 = 4.1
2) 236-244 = 3.2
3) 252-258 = 5.2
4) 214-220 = 5.0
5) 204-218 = 7.2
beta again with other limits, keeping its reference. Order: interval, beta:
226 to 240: 227.0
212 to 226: 213.0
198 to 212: 199.0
